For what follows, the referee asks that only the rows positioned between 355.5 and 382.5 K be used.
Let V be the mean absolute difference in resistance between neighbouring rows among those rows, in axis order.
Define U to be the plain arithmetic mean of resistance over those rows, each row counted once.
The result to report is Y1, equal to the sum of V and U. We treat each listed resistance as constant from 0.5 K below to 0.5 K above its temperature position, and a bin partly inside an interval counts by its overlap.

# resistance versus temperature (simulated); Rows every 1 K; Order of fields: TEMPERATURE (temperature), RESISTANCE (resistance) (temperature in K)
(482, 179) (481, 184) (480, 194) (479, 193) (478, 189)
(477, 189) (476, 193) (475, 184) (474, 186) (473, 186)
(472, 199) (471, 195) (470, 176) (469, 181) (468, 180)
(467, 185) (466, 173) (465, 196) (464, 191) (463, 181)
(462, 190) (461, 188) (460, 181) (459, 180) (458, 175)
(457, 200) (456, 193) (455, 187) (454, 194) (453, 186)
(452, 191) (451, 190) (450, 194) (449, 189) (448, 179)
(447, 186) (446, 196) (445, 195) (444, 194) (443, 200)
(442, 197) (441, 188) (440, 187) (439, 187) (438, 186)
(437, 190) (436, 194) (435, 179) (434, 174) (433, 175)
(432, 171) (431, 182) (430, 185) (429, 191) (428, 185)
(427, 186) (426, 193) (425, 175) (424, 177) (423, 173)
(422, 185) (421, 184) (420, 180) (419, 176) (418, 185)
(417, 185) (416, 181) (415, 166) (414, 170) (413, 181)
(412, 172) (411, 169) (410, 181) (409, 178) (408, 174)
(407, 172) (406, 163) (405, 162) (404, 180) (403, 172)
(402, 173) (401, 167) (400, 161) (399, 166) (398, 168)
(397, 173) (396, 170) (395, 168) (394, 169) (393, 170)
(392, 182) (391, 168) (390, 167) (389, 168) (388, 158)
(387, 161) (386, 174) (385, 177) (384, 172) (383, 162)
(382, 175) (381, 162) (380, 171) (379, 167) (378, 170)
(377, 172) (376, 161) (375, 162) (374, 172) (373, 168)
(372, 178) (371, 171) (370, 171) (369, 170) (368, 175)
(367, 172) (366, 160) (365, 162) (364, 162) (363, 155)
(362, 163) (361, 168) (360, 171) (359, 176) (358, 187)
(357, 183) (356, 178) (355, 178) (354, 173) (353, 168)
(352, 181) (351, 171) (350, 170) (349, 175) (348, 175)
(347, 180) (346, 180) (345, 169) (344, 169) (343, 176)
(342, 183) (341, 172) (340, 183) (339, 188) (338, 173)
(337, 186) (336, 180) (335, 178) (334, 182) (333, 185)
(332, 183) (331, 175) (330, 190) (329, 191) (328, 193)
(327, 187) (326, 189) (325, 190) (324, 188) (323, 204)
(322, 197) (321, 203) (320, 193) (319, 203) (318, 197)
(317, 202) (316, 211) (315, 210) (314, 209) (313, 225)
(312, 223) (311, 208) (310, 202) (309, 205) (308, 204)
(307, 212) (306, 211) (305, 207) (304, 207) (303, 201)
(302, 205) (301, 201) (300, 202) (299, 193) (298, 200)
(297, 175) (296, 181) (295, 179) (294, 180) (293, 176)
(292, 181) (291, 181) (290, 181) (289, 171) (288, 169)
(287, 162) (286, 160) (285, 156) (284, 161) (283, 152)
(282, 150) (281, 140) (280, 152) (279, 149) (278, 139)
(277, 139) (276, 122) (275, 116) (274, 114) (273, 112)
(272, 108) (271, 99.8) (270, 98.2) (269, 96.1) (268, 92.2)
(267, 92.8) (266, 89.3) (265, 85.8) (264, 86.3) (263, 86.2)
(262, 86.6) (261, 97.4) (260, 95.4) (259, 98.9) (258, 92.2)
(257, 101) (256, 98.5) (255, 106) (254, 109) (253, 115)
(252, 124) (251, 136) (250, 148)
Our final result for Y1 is 175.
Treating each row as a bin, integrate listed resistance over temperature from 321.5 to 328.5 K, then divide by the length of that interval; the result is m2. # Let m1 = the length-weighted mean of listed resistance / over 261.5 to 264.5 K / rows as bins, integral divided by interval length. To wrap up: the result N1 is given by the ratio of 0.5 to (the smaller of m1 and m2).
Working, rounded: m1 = 86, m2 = 193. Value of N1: 0.0058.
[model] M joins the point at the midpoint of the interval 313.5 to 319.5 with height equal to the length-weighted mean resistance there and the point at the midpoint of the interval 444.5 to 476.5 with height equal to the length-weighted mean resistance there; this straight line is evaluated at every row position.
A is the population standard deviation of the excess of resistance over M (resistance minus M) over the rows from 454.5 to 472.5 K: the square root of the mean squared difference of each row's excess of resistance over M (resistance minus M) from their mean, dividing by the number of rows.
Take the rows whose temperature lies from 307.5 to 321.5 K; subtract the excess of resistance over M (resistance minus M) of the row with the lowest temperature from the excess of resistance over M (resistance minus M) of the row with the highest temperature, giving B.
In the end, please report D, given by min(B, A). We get 0.6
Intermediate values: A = 8.1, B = 1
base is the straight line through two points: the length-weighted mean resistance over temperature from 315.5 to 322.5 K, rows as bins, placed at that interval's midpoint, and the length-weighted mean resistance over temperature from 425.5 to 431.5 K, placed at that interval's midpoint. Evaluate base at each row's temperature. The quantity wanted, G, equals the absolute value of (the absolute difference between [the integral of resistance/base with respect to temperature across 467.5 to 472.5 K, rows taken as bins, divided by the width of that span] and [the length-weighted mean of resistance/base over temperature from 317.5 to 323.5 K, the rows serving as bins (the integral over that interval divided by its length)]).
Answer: 0.03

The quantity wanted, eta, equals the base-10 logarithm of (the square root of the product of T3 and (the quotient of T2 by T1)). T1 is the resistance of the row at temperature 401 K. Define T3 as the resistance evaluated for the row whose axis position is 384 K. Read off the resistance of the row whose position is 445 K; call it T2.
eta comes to 1.15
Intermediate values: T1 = 167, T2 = 195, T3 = 172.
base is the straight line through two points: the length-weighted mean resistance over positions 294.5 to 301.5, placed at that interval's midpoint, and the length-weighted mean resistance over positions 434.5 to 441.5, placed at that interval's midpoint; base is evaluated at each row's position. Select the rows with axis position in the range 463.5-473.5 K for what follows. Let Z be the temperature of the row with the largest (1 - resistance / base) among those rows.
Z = 466 K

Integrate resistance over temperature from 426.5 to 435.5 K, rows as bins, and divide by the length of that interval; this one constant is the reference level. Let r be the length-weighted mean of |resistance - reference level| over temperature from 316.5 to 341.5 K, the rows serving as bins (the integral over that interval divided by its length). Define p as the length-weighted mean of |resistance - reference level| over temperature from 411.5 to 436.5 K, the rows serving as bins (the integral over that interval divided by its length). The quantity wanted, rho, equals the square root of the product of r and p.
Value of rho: 7.6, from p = 5.9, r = 9.7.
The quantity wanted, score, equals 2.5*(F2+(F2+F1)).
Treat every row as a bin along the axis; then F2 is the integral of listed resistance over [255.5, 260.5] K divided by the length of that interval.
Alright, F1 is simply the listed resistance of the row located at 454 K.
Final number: 971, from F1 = 194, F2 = 97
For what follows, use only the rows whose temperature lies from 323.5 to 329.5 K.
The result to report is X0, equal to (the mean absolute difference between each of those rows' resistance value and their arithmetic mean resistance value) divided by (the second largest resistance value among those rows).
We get 0.009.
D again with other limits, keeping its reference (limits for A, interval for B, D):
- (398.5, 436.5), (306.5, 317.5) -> -8.8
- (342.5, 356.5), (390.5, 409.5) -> 4.5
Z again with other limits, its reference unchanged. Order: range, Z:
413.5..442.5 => 415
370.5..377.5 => 376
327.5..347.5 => 344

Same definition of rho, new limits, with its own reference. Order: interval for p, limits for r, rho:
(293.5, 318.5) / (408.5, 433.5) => 11.1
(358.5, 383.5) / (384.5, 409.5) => 12.2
